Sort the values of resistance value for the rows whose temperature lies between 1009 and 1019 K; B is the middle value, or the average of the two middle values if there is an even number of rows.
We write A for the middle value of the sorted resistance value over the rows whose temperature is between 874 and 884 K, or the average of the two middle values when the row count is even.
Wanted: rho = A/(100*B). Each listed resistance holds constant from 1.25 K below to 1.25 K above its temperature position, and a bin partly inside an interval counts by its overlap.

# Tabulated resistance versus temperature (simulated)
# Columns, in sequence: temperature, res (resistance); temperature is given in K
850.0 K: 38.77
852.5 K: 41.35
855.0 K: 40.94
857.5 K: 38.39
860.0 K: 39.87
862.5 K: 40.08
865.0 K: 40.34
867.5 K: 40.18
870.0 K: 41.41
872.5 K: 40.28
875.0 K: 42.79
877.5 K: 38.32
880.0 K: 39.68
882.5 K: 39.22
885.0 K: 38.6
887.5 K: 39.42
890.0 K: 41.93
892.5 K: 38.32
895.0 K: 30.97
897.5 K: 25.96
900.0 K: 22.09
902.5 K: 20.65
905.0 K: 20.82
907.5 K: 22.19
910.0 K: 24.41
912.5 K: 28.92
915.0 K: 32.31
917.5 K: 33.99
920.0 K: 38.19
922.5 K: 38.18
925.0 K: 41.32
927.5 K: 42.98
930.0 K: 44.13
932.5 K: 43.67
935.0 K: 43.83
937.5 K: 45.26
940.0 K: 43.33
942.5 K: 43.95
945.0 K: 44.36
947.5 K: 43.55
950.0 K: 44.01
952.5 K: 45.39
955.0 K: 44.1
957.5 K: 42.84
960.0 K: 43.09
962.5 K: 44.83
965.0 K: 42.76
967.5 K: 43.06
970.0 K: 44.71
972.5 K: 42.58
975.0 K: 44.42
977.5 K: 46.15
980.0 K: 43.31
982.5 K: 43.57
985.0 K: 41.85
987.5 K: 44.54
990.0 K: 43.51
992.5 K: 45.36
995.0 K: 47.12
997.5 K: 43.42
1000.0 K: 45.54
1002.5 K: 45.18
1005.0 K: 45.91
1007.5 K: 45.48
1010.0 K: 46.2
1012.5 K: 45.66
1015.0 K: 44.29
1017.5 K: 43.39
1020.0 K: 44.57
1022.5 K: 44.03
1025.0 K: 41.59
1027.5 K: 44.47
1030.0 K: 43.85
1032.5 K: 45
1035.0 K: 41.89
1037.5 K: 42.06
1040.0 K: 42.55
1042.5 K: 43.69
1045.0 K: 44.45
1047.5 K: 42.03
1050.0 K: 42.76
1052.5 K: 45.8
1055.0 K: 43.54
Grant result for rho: 0.009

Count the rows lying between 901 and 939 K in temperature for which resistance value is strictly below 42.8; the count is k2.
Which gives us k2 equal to 10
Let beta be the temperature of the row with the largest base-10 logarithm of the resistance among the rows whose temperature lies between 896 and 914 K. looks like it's 912.5 K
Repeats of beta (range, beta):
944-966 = 952.5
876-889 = 880.0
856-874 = 870.0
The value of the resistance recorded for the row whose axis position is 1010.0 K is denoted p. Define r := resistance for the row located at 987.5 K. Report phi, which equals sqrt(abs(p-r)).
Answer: 1.29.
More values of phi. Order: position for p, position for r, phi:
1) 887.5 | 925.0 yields 1.38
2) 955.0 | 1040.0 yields 1.24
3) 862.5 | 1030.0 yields 1.94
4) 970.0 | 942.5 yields 0.87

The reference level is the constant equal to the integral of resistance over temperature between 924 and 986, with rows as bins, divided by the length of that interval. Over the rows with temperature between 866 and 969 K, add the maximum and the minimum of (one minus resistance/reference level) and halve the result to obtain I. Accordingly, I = 0.25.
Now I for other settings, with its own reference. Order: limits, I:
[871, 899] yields 0.21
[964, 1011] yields -0.02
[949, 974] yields -0.01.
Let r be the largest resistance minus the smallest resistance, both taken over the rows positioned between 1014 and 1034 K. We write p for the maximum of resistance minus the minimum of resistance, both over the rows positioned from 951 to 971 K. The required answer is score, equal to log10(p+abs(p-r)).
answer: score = 0.53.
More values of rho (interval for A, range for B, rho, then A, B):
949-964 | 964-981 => 0.010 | 44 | 43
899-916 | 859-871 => 0.006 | 22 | 40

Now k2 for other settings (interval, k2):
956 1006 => 3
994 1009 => 0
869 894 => 10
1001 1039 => 3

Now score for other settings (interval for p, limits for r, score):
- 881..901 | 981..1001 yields 1.54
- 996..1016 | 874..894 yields 0.65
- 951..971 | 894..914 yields 1.01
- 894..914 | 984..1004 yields 1.19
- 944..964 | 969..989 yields 0.63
